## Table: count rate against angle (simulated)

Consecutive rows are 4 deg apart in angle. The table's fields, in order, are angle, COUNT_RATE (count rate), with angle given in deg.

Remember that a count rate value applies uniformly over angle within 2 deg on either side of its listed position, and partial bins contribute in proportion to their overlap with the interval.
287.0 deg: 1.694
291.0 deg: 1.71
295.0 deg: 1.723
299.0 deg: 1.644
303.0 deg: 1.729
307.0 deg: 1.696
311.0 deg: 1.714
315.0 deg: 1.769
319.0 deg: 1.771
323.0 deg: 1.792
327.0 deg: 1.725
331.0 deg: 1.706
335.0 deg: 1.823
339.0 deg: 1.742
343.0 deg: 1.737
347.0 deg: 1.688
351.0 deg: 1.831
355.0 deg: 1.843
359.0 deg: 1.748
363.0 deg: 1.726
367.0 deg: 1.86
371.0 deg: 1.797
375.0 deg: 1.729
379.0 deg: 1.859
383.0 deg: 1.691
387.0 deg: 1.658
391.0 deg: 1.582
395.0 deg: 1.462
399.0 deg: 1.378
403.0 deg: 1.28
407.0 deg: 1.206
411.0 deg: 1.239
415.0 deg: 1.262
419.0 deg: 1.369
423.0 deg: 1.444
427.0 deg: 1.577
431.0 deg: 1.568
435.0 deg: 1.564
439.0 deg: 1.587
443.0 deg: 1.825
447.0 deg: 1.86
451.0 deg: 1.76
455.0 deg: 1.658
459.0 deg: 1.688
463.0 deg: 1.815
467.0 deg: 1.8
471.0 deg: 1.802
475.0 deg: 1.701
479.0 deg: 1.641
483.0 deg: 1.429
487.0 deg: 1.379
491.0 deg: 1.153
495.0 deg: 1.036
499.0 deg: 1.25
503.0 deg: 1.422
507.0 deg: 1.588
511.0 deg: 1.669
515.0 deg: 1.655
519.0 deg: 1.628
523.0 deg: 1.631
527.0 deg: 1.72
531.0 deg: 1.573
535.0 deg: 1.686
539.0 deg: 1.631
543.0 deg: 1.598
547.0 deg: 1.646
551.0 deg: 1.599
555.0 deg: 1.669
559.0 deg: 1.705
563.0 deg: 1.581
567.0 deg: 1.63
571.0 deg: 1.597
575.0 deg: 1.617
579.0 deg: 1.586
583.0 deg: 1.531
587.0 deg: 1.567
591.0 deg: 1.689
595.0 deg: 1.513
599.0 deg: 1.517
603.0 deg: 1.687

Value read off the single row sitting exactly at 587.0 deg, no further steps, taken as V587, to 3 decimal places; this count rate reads 1.567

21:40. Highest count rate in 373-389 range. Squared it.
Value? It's 3.46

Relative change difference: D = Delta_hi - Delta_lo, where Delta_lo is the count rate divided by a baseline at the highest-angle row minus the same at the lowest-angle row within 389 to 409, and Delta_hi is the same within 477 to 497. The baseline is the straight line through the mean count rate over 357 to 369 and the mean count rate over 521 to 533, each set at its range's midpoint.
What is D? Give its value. -0.1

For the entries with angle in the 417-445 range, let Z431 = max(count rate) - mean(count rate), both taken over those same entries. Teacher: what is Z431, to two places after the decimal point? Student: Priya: 0.26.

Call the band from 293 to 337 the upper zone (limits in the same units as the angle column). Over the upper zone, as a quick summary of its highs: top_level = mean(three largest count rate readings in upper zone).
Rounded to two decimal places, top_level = 1.80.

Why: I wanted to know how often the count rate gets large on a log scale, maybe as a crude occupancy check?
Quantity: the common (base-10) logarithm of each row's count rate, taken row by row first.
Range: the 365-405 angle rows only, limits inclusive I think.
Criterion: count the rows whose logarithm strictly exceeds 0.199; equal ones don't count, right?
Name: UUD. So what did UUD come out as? 7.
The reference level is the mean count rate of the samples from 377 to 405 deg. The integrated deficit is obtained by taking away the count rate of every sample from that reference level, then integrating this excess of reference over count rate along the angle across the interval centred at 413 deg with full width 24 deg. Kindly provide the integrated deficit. 6.2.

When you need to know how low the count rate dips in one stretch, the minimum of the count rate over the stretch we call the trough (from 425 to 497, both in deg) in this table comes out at 1.036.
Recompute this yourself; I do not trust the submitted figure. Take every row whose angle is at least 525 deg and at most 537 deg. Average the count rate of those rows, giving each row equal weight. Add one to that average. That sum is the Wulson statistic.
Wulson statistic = 2.66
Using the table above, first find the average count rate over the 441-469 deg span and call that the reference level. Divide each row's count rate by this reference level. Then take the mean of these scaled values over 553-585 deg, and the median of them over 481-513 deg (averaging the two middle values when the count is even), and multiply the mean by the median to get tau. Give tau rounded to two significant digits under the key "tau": 0.72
